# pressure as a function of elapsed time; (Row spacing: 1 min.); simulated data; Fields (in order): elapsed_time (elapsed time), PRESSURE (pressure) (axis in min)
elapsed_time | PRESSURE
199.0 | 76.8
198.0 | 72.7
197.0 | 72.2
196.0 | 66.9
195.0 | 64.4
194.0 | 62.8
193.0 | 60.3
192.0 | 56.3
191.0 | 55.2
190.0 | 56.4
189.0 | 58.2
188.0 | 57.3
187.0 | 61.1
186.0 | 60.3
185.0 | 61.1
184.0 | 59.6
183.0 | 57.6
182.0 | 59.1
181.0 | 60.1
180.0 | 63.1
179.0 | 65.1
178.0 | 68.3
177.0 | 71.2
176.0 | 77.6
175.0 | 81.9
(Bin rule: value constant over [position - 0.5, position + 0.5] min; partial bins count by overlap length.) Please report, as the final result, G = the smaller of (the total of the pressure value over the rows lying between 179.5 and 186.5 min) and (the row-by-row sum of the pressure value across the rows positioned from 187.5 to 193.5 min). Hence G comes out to 344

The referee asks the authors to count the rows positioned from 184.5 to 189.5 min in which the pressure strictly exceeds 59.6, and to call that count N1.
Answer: 3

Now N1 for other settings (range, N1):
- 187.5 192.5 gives 0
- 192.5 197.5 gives 5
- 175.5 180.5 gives 5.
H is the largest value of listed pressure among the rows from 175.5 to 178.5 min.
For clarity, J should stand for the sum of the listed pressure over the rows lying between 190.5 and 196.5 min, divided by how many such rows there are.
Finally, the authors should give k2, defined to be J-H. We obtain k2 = -17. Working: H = 77.6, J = 61.0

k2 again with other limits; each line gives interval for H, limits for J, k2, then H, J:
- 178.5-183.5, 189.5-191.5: -9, 65.1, 55.8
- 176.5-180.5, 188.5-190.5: -14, 71.2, 57.3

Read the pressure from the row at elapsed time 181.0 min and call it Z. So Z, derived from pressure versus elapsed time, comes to 60.1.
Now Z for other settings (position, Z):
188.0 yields 57.3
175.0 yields 81.9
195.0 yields 64.4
